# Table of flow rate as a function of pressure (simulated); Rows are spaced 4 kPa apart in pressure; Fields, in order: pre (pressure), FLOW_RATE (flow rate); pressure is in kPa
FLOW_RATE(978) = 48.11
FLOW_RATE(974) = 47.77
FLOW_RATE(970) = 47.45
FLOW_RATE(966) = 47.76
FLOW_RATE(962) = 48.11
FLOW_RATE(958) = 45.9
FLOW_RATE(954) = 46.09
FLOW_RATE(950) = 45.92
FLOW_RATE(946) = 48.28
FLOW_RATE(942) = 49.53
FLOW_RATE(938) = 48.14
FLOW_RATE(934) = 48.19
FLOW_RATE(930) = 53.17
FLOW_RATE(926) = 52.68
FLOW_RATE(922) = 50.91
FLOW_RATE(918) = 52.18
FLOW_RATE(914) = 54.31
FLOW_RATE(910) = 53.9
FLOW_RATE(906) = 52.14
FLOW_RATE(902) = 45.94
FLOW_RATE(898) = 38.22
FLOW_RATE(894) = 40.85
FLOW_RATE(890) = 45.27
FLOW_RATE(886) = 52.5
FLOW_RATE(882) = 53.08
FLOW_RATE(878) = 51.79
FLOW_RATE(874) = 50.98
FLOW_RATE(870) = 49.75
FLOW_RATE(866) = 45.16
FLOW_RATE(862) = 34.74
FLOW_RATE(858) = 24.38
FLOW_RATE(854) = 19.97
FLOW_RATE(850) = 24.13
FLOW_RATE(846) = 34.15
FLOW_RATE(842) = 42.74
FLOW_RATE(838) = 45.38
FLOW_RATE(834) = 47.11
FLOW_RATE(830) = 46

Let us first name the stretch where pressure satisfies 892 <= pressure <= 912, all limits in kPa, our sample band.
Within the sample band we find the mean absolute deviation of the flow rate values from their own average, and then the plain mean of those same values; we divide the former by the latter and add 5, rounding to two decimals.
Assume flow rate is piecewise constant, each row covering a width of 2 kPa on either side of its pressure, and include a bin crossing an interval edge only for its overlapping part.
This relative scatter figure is 5.12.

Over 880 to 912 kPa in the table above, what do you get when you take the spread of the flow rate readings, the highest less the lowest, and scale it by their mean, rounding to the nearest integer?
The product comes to 749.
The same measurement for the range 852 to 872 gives 1036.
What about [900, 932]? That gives 434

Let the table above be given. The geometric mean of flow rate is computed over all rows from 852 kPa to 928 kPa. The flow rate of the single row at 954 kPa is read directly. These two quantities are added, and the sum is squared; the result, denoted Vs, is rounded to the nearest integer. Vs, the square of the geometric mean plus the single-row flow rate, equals 8176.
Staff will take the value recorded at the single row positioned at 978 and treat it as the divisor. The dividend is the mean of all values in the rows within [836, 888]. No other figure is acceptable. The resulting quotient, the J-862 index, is 0.85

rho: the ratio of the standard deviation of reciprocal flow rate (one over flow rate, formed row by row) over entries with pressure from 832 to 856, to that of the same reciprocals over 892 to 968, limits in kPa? 6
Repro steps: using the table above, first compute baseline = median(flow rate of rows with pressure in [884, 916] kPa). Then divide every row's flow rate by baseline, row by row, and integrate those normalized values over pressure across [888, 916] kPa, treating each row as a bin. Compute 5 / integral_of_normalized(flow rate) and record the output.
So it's 0.19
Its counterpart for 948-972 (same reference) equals 0.22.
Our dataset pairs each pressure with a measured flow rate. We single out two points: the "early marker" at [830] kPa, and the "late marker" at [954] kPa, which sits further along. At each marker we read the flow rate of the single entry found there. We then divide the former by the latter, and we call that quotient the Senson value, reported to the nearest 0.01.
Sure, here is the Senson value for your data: 1.00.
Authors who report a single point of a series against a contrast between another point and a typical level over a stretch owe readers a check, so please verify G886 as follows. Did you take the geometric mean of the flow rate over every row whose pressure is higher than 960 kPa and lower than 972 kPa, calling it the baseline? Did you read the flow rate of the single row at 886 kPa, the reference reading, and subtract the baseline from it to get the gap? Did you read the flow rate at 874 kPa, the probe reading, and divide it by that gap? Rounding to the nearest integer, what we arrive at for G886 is 11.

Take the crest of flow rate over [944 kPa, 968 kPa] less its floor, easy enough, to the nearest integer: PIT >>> 2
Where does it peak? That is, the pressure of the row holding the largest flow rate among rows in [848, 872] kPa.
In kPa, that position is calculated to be 870 kPa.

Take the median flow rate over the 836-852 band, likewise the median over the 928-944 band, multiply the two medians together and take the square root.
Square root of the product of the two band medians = 43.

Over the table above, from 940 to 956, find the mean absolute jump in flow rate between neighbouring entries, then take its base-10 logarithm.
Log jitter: 0.10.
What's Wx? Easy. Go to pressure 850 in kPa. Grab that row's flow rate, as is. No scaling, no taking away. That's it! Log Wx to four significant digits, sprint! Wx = 24.13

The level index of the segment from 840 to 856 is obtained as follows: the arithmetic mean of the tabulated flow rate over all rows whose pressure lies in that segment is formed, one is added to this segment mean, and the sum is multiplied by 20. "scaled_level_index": 625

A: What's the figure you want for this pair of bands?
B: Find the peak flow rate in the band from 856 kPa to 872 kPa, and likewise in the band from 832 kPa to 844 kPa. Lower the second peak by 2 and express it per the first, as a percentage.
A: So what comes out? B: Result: 91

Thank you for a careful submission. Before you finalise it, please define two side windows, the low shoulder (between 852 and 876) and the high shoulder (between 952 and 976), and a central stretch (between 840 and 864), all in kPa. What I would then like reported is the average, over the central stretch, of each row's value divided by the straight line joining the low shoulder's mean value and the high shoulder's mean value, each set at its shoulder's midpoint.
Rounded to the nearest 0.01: 0.83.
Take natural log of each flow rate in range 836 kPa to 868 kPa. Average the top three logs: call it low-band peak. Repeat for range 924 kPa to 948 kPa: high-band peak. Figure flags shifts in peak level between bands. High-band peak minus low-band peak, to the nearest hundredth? 0.15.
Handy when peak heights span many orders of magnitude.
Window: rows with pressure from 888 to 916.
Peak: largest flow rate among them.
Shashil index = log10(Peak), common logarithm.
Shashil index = 1.73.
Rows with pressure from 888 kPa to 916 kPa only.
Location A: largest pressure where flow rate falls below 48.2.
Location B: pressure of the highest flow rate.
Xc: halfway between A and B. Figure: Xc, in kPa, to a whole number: 908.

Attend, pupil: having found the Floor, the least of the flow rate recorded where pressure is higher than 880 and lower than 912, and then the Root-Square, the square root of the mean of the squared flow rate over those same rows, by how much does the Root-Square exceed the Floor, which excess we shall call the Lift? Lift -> 10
